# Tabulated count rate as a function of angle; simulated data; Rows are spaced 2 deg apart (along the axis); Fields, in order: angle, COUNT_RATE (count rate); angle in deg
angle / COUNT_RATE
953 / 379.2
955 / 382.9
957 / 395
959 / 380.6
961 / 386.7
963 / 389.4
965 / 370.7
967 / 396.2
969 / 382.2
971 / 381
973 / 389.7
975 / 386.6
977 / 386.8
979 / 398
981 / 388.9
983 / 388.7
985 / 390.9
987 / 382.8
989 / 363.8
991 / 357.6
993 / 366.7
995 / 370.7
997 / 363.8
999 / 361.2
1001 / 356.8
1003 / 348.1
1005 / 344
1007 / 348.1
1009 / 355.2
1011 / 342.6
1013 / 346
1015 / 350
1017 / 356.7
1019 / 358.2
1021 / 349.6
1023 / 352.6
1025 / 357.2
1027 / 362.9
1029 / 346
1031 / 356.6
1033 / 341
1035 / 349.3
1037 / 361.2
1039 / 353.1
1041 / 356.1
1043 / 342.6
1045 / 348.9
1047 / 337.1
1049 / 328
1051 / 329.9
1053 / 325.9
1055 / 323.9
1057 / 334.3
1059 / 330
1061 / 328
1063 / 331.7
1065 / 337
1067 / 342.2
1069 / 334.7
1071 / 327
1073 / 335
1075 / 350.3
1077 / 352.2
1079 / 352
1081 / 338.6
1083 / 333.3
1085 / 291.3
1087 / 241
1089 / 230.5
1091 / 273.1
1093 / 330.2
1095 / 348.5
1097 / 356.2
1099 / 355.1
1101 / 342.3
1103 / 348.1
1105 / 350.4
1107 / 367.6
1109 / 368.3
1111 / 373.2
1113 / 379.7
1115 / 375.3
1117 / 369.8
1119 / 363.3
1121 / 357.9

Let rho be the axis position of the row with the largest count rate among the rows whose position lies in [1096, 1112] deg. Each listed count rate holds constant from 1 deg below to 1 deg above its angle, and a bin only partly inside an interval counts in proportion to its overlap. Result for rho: 1111 deg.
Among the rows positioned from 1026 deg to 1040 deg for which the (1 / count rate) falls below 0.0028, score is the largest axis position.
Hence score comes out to 1037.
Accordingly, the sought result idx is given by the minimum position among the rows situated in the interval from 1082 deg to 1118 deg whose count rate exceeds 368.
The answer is 1109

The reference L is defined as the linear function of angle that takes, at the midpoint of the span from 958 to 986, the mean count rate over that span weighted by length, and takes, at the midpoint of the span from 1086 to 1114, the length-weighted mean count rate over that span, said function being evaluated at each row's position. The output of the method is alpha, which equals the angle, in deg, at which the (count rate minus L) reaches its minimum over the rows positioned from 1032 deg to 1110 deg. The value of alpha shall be 1089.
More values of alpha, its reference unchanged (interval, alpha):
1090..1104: 1091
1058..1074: 1061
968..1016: 1005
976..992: 991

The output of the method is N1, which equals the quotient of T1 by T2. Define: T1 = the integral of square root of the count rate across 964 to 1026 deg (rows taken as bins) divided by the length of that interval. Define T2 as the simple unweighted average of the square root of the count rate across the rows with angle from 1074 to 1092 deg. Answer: 1.10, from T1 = 19.2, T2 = 17.5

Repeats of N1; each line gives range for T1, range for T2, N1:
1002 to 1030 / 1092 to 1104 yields 1.01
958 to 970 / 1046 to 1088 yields 1.08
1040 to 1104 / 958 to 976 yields 0.92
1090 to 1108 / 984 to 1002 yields 0.96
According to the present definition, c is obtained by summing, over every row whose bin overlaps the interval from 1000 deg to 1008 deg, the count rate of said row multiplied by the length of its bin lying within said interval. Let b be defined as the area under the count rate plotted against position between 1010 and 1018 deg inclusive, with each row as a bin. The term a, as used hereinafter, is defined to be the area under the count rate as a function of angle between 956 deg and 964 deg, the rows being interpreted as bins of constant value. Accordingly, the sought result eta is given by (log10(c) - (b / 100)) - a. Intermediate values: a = 3103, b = 2791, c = 2794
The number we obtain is -3128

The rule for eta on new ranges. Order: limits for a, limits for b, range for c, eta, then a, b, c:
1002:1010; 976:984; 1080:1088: -2819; 2791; 3125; 2408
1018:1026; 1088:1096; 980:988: -2855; 2835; 2365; 3103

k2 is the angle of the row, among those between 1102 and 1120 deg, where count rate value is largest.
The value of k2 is 1113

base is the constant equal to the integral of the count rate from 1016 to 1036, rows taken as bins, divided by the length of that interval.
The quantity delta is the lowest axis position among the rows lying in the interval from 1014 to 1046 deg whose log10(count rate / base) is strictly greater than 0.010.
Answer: 1027 deg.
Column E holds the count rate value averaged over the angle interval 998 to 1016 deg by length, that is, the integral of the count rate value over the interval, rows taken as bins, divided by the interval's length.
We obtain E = 350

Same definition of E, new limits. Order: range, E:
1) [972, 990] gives 386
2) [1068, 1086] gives 335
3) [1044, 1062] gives 332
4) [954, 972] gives 385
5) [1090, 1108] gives 341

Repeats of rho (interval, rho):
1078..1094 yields 1079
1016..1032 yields 1027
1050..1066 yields 1065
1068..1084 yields 1077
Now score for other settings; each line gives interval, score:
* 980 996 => 995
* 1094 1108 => 1107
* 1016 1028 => 1027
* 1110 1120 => 1119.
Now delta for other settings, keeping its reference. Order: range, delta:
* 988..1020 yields 989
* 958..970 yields 959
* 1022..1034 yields 1027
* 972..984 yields 973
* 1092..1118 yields 1107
